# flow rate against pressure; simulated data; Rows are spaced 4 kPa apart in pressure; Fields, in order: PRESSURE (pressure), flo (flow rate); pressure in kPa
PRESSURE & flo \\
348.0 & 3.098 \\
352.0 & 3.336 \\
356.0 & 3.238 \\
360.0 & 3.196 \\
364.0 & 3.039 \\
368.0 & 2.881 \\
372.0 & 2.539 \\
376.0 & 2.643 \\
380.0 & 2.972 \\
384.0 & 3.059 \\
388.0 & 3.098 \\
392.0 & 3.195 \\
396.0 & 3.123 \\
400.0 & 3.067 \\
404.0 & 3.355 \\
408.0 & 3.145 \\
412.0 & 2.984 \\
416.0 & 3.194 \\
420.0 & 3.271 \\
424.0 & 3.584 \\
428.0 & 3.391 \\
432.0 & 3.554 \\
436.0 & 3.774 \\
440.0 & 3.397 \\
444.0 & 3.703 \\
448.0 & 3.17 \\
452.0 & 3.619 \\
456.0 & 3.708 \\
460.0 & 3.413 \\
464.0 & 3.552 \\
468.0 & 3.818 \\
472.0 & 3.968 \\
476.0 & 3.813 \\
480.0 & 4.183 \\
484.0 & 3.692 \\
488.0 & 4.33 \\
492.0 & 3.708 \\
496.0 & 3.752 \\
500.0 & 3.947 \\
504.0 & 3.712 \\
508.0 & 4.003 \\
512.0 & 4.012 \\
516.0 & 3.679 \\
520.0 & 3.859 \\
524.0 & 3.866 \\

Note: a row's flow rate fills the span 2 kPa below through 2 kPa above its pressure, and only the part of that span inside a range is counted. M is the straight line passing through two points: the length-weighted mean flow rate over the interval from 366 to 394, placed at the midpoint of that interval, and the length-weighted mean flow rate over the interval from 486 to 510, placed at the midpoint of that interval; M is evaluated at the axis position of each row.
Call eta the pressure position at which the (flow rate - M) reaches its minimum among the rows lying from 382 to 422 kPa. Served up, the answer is 412.0 kPa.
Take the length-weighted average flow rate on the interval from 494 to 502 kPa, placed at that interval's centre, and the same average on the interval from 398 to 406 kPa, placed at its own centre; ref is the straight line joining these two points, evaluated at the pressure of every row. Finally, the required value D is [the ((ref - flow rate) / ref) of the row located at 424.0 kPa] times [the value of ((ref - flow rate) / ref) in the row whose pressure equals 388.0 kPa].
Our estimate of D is 0.000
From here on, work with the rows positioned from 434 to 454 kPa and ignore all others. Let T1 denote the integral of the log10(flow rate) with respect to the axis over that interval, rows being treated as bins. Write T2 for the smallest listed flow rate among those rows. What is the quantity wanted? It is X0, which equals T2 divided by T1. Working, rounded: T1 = 10.9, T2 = 3.17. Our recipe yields 0.290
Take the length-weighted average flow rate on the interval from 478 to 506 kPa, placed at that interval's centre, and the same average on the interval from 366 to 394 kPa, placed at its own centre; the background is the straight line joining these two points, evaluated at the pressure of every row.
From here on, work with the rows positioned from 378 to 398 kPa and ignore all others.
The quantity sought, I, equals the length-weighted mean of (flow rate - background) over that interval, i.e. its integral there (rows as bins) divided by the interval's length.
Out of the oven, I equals 0.11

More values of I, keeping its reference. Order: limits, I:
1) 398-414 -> 0.00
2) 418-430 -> 0.11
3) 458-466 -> -0.16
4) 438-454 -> -0.02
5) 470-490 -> 0.20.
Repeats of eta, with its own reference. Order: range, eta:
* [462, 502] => 492.0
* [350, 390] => 372.0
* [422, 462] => 448.0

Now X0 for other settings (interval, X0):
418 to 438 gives 0.300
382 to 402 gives 0.311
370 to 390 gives 0.279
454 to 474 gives 0.301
